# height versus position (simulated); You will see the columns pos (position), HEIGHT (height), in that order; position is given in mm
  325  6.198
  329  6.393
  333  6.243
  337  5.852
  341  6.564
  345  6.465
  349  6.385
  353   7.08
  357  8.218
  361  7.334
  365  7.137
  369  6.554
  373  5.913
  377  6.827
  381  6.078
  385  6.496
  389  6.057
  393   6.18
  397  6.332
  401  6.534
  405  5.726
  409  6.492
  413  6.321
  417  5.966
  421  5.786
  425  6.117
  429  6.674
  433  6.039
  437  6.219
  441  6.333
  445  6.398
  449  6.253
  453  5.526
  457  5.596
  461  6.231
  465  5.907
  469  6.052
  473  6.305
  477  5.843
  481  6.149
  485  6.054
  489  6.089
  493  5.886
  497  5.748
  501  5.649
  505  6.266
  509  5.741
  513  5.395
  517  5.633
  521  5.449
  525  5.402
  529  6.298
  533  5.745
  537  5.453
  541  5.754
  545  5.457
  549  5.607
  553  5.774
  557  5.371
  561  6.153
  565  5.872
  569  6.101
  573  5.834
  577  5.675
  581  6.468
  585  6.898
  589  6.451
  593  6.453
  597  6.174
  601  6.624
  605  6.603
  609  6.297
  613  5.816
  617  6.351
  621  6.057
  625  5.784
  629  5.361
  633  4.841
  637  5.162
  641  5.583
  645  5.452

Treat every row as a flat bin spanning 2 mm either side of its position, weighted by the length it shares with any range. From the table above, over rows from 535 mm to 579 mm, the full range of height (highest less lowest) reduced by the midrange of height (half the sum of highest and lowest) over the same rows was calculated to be -4.98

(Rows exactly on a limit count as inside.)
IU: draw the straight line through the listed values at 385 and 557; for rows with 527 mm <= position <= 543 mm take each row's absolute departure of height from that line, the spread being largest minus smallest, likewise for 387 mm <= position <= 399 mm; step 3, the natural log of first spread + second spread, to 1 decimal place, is 0.0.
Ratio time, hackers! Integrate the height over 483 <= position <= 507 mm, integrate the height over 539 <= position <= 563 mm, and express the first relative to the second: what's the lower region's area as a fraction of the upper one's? 1.05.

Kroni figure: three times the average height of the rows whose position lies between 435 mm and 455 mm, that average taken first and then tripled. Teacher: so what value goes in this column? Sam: 18.4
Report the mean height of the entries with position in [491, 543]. 5.7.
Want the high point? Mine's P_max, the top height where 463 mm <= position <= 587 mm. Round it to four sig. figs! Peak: 6.898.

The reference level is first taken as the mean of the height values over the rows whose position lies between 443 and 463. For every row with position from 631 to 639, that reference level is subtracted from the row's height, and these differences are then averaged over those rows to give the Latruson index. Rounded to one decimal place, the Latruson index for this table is -1.0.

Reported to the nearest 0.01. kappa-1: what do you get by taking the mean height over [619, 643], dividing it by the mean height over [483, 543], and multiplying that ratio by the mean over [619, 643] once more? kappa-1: 5.17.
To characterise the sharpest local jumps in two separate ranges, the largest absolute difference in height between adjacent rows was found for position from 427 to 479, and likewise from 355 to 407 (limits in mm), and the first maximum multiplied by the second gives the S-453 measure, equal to 0.66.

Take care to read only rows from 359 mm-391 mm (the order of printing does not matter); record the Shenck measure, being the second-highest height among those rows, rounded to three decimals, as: 7.137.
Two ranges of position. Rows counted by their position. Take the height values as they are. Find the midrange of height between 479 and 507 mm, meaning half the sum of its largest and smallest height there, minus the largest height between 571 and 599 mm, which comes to -0.94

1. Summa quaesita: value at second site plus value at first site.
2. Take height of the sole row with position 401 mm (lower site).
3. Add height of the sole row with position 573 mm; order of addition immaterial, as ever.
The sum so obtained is 12.37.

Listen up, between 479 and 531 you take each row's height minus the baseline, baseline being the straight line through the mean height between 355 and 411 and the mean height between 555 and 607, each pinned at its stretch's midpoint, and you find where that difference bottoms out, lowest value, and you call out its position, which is 513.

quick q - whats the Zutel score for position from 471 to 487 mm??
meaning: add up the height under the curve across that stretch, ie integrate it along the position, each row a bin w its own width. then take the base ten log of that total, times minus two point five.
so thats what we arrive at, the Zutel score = -4.97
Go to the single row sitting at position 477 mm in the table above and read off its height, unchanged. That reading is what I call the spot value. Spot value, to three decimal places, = 5.843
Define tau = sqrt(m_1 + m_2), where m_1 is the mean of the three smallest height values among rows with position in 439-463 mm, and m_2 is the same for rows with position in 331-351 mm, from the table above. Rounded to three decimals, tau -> 3.456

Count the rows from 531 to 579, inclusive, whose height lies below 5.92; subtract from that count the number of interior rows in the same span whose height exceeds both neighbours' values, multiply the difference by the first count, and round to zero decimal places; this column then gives 60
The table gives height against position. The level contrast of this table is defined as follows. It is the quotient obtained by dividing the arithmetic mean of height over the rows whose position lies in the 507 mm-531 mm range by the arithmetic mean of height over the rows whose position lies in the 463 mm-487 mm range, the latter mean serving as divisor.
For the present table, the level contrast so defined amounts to 0.934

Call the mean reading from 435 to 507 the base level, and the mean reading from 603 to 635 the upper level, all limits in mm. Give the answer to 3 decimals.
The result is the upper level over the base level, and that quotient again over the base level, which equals 0.162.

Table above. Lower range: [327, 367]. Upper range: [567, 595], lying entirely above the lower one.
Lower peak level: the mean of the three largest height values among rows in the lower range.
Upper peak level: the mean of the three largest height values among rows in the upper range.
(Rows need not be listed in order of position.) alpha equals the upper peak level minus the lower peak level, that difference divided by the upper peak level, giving -0.14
